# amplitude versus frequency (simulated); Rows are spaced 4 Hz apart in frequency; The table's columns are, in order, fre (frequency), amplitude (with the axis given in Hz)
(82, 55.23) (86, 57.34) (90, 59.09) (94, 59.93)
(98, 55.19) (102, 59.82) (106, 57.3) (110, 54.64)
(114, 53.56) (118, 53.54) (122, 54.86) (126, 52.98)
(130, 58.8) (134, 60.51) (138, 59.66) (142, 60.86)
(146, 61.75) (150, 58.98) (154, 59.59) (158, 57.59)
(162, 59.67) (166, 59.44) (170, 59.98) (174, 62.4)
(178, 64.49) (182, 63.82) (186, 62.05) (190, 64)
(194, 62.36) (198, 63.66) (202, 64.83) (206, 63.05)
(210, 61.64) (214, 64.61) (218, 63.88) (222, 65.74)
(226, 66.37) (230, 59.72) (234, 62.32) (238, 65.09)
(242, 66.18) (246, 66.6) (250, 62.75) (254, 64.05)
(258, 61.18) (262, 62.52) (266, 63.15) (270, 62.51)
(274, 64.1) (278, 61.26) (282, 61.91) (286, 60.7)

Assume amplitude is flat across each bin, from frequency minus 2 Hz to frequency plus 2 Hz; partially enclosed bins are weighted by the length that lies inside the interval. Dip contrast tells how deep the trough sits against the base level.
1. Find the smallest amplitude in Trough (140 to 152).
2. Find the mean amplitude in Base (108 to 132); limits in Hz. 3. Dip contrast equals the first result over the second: 1.08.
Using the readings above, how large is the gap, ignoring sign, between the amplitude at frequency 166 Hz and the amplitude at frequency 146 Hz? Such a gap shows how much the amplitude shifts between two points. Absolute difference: 2.3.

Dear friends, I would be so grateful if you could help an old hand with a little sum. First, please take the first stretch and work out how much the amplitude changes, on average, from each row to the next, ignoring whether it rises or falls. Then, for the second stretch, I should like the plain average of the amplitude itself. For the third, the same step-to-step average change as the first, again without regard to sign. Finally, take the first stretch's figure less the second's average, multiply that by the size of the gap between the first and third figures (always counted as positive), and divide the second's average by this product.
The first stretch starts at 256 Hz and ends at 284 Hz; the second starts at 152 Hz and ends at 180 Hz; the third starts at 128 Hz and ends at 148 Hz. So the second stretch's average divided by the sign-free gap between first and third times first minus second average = -8.6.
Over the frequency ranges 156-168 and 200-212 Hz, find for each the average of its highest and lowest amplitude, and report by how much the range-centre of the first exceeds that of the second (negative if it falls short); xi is -4.6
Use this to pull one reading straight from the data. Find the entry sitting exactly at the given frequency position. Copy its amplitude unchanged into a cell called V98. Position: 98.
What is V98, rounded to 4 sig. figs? 55.19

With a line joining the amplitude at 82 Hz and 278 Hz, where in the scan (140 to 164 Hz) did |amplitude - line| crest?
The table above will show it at 146 Hz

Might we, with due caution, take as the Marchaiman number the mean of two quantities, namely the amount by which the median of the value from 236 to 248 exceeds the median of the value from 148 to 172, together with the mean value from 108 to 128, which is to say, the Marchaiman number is 30.3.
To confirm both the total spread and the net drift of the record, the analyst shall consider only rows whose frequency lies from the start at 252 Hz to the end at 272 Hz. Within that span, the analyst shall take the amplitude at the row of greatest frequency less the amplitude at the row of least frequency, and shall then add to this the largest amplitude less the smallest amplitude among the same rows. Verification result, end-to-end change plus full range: 1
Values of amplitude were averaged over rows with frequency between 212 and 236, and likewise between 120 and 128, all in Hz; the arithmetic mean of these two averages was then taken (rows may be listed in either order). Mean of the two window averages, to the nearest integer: 59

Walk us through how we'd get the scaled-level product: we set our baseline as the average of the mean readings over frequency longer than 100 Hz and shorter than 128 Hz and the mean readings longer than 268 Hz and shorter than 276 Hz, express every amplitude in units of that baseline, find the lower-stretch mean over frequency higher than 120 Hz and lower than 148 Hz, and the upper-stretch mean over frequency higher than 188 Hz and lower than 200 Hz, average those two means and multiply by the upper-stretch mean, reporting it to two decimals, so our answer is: 1.10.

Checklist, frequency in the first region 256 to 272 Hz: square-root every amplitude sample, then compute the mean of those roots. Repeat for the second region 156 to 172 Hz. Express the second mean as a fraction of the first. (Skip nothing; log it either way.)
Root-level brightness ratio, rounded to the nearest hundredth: 0.97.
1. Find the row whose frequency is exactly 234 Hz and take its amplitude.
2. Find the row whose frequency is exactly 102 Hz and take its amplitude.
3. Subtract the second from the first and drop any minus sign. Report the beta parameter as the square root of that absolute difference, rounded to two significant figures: 1.6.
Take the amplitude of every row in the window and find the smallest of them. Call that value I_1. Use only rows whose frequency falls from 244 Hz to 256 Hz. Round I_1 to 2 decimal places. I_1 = 62.75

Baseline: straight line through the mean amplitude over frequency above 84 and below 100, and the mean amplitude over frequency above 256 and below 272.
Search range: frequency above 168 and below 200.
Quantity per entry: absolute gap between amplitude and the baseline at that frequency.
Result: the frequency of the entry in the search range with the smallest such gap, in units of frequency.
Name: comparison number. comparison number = 170 Hz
